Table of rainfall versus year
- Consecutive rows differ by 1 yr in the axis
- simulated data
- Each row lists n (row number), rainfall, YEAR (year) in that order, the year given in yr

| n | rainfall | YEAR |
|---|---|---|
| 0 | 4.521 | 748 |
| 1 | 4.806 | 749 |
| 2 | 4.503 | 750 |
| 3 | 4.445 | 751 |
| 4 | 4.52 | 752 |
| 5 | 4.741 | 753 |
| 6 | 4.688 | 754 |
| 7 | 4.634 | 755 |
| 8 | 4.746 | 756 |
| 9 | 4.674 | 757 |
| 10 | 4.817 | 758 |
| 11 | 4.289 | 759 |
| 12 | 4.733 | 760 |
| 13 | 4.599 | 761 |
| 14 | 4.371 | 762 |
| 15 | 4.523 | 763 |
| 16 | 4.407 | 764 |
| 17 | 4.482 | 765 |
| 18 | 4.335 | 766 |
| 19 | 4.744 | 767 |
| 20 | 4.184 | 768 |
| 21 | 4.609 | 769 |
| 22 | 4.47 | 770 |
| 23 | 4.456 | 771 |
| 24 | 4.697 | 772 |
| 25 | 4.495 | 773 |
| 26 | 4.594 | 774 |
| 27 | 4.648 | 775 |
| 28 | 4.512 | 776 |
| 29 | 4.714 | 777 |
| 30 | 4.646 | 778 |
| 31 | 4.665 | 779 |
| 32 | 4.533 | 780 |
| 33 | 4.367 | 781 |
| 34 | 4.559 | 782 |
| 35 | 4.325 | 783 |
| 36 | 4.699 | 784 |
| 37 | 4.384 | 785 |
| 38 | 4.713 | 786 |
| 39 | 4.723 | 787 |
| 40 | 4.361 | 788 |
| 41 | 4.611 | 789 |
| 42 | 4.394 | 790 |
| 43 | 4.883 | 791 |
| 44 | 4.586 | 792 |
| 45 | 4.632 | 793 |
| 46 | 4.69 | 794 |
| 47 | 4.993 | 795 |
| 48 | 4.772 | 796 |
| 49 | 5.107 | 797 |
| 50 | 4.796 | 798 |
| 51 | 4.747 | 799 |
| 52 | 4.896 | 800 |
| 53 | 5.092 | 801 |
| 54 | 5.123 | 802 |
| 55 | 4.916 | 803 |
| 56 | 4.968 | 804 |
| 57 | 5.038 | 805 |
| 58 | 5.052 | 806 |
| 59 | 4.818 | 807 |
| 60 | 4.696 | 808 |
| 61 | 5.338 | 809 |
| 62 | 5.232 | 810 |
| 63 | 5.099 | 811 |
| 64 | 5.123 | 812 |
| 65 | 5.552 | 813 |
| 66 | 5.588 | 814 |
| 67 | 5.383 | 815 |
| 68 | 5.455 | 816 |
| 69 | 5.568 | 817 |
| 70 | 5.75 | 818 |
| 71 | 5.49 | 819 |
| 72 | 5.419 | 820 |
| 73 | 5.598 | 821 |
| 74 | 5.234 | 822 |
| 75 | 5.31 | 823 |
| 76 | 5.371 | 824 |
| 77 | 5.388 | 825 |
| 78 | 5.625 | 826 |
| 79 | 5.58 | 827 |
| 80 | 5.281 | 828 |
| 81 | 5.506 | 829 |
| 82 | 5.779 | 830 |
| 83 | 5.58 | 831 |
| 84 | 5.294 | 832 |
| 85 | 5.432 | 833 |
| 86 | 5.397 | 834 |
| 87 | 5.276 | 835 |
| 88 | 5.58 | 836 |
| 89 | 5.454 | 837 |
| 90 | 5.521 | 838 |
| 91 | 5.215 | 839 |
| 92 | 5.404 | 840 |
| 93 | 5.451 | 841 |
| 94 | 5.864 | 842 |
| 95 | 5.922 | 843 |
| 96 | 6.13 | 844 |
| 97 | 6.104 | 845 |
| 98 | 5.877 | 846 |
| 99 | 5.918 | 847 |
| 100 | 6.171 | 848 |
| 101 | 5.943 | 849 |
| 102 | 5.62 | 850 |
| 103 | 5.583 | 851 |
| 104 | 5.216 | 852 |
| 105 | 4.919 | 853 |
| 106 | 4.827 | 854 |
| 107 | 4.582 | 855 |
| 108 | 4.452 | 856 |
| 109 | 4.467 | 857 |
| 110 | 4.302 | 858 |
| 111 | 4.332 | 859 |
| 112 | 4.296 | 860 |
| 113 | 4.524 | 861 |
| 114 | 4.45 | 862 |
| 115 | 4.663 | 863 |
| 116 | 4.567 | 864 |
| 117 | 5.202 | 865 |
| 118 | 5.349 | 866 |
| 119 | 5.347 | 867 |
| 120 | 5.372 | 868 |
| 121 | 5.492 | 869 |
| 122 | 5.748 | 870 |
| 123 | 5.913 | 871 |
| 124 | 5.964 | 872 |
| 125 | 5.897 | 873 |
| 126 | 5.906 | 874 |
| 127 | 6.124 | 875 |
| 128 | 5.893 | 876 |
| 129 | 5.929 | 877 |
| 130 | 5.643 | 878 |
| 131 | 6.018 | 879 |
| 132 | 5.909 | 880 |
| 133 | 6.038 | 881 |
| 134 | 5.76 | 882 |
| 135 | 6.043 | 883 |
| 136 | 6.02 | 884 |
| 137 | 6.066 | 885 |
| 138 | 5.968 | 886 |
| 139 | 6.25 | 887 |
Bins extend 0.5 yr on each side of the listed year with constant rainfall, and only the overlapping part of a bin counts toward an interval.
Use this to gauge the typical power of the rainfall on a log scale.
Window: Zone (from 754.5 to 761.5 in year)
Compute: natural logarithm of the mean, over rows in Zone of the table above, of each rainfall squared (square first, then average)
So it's 3.07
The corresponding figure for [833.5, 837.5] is 3.38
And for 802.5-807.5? 3.20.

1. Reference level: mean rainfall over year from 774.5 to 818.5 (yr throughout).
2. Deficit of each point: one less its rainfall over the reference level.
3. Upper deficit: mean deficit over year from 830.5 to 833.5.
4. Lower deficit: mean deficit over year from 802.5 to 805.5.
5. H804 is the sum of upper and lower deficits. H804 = -0.13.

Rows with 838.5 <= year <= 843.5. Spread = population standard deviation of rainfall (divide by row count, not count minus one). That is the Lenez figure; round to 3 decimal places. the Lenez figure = 0.275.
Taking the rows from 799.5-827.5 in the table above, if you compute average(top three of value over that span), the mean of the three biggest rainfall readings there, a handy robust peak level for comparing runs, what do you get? 5.66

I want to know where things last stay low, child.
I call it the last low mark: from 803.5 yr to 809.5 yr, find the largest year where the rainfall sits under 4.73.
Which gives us 808 yr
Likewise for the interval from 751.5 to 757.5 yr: 757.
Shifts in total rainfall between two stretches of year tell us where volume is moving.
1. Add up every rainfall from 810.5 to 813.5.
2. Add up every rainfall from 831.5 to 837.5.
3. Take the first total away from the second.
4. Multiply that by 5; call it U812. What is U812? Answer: 83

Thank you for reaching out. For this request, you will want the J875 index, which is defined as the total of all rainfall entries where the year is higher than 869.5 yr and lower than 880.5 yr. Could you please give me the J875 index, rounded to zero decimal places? 65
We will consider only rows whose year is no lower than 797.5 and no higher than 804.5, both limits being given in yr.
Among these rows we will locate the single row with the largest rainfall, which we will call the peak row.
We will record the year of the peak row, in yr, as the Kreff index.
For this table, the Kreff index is 802 yr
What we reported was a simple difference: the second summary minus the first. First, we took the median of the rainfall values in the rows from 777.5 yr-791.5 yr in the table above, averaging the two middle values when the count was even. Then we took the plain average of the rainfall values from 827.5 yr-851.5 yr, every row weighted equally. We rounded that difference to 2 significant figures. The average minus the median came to 1.1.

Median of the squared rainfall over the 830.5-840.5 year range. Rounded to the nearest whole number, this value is 29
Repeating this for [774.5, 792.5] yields 21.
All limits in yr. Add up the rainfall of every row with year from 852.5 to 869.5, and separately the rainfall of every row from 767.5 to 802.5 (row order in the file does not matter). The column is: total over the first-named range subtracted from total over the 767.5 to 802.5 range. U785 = 82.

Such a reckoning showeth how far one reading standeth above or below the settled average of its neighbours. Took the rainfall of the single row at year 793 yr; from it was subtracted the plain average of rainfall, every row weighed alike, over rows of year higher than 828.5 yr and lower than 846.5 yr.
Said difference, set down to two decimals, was -0.97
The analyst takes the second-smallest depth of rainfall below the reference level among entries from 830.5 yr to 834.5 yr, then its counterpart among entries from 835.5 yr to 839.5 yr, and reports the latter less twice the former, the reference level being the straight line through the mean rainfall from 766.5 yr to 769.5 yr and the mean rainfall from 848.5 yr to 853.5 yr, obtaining 0.1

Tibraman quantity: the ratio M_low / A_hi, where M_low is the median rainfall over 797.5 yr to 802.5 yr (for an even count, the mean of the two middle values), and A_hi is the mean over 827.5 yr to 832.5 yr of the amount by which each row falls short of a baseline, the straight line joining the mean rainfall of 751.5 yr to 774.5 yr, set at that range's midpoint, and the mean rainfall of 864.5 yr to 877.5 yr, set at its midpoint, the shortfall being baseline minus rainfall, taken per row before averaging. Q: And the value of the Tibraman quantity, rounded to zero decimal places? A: -22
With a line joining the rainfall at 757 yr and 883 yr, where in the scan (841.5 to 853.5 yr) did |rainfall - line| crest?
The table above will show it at 853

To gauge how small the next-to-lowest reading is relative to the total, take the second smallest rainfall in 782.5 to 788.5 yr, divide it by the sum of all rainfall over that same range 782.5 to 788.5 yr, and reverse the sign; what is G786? -0.160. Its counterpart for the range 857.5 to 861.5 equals -0.246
